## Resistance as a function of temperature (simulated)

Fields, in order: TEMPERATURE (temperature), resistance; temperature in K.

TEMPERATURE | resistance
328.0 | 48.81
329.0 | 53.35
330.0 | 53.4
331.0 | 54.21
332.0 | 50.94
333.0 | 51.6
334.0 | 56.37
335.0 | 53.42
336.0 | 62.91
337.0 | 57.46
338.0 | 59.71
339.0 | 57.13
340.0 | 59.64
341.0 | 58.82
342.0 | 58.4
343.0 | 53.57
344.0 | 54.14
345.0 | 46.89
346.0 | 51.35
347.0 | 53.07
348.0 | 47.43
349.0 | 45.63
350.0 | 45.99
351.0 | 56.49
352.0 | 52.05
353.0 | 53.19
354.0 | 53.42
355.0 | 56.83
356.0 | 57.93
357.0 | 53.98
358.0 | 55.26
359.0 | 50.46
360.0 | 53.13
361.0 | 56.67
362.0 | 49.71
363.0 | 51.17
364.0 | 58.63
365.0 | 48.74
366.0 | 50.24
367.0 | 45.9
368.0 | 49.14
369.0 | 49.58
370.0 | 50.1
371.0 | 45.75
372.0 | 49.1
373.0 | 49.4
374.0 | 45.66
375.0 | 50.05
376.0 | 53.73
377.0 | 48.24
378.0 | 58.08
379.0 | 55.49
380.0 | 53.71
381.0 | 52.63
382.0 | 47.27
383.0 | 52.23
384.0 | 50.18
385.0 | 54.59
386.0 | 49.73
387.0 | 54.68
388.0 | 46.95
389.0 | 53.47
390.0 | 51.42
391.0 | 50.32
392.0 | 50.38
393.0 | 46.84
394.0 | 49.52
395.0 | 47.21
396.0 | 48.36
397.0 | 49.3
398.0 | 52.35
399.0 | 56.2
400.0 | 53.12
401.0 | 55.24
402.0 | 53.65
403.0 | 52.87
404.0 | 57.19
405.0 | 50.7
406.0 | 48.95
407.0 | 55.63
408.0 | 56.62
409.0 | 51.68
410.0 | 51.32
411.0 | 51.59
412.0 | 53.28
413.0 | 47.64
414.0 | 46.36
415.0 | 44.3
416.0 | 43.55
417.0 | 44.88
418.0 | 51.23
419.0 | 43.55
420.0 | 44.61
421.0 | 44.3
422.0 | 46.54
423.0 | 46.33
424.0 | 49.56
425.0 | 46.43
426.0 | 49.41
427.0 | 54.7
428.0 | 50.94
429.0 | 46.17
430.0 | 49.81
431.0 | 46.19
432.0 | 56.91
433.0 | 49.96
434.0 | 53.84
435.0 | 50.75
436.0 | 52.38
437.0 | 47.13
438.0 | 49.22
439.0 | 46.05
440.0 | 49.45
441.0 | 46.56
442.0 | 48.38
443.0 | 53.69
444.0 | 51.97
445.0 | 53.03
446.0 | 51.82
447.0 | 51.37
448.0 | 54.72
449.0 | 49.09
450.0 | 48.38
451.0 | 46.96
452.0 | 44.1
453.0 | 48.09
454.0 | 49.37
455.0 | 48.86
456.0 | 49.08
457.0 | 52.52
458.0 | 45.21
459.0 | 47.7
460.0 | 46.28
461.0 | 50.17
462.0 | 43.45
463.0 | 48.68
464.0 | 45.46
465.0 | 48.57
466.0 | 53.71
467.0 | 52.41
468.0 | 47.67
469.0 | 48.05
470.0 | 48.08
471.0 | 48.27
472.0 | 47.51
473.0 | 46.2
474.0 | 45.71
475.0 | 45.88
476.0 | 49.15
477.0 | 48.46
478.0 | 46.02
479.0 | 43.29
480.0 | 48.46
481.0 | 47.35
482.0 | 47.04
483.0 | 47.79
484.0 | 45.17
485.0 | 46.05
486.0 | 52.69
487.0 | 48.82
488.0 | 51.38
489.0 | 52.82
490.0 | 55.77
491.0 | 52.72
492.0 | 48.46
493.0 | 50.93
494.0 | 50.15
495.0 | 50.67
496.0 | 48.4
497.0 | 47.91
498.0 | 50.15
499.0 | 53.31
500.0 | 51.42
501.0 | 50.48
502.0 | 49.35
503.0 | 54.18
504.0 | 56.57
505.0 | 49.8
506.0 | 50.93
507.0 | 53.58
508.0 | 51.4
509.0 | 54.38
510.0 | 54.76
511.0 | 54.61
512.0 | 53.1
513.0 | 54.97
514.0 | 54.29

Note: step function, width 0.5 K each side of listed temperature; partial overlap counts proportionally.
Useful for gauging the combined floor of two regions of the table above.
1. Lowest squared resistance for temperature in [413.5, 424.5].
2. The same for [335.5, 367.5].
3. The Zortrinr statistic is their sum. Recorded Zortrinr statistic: 3979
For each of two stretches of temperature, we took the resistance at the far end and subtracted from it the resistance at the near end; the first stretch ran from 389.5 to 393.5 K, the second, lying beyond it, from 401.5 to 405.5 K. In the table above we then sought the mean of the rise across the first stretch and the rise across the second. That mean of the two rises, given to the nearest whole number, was -4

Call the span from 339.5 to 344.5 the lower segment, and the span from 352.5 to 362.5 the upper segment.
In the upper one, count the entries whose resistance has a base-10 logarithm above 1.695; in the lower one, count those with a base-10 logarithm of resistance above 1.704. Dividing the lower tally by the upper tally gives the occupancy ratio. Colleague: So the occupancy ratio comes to 0.50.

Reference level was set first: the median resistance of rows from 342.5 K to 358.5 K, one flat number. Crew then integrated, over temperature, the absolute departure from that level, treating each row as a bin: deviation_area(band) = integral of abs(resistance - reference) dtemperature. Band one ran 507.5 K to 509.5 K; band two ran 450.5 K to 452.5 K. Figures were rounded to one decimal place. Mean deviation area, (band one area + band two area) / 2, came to 9.3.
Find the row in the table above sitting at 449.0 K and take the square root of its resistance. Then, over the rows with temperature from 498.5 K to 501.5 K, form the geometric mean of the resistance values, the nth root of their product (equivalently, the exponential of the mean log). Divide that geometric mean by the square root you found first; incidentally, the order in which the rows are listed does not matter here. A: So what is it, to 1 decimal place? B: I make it 7.4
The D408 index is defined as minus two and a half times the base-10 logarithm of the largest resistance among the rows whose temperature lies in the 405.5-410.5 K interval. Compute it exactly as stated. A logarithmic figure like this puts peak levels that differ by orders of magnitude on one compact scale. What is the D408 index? -4.38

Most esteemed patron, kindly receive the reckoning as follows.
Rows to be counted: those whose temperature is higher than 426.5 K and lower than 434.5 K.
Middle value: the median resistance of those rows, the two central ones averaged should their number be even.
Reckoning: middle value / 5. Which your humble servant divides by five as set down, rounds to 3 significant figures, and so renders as 10.1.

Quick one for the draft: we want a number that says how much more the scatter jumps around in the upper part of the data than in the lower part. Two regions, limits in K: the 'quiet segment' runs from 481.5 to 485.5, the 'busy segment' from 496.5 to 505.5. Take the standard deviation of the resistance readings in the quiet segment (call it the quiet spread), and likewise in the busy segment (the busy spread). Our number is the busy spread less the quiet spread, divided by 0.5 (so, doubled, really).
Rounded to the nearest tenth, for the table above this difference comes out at 3.2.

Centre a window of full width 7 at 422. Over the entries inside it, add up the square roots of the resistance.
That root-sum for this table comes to 47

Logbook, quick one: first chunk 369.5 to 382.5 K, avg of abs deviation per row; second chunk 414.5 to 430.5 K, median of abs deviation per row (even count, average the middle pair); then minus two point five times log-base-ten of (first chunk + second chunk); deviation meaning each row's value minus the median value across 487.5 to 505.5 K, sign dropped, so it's -2.19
